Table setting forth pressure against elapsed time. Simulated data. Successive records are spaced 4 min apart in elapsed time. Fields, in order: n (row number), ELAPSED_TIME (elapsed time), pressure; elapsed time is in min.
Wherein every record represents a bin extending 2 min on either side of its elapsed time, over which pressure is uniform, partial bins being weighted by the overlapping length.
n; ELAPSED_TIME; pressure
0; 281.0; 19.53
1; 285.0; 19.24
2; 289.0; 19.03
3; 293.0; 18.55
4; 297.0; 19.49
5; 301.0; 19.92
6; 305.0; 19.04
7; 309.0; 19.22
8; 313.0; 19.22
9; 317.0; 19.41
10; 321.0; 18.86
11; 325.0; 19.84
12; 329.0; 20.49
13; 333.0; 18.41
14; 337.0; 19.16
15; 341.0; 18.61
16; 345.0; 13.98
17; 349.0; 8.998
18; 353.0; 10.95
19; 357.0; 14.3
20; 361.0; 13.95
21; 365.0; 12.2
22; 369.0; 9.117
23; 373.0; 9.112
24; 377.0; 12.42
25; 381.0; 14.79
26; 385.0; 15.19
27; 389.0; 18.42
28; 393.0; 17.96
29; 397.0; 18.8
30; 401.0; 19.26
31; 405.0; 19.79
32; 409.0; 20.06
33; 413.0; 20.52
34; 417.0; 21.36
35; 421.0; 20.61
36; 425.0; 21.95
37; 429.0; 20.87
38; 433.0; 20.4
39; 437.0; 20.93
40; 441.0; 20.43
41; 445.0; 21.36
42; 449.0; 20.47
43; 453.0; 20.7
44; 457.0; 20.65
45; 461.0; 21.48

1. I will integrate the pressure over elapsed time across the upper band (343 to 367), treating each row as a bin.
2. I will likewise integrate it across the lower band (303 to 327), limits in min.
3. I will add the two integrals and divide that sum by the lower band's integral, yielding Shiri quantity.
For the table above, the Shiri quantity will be 1.6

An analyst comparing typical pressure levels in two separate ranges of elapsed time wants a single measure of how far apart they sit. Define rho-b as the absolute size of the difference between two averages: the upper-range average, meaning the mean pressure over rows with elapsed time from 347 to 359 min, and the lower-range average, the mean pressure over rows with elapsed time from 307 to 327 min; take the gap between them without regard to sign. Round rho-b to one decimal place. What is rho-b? 7.9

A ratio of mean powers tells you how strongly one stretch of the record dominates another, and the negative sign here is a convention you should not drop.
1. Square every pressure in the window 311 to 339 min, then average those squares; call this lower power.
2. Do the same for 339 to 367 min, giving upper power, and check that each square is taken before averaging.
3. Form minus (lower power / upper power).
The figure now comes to -2.0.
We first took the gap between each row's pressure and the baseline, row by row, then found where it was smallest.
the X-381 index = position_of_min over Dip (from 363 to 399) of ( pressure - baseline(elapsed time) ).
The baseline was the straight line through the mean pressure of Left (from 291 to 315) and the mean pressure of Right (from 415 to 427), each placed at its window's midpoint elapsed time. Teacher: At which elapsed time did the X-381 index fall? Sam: 373.0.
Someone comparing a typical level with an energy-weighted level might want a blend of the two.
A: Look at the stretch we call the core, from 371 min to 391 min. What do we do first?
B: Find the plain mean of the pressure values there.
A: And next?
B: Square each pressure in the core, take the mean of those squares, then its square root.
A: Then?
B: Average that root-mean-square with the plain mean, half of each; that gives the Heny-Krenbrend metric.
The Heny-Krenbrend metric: 14.2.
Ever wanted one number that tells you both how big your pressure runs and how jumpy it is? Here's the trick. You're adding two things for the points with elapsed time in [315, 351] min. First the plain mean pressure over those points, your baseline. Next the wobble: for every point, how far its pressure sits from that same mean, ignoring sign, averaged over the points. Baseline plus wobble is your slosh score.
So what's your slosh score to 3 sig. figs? 20.2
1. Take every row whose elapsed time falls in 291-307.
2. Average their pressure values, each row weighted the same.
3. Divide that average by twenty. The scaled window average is 0.96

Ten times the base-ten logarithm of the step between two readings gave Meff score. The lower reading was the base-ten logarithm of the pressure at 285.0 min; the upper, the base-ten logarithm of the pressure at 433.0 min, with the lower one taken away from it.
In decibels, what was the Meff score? -15.9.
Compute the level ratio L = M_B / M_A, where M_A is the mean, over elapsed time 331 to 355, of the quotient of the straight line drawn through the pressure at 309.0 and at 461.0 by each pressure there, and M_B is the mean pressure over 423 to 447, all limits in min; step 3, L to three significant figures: 14.7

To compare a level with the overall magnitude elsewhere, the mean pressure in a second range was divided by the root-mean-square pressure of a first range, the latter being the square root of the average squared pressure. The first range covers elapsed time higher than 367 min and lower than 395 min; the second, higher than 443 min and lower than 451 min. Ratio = 1.5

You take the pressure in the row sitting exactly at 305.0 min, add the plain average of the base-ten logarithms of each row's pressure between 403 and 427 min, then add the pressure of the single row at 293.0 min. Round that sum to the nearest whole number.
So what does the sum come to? 39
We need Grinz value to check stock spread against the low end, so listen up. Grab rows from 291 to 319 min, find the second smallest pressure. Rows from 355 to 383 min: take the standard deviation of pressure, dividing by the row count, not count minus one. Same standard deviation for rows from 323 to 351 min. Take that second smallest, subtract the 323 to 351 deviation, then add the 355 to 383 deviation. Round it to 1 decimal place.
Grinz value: 17.4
